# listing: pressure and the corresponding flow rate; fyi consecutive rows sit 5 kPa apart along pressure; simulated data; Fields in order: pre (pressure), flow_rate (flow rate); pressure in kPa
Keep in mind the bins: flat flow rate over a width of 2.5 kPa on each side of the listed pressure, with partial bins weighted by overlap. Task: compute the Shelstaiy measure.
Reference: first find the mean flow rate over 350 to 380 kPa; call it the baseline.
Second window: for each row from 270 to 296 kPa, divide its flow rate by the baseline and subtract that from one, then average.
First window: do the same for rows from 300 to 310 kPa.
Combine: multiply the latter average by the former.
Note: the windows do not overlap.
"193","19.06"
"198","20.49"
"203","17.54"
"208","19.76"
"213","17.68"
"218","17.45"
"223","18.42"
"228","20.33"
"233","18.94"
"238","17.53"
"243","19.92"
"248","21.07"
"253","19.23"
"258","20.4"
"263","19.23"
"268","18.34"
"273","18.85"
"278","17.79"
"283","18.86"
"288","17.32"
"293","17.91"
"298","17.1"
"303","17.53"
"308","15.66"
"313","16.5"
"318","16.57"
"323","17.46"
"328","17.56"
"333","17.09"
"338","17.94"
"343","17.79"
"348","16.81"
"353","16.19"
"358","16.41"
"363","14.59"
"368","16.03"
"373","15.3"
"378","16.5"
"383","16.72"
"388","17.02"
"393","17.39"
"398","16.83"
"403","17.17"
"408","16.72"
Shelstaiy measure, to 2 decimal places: 0.01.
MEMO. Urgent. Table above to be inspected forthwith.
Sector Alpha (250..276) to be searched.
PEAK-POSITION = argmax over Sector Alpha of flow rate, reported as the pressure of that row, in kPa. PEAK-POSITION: 258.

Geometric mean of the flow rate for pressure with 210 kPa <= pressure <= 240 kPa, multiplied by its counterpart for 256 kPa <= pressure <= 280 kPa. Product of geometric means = 347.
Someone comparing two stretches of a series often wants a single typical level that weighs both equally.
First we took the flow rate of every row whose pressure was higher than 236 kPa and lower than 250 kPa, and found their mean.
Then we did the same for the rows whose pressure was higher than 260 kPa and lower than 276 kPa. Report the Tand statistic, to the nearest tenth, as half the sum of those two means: 19.2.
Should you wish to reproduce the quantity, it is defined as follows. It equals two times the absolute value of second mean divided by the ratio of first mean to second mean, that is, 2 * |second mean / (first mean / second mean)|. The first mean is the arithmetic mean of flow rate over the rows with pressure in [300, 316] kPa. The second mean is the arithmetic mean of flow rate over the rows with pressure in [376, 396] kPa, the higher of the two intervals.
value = 34.5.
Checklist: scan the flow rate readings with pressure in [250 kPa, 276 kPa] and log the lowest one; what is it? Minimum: 18.34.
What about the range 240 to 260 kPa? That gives 19.23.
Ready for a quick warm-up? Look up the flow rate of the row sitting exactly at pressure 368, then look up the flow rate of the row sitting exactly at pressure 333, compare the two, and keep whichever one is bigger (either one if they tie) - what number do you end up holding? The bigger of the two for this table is 17.1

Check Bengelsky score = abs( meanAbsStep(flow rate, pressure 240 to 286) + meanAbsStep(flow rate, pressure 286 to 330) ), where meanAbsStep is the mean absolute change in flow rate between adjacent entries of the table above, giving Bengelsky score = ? 1.8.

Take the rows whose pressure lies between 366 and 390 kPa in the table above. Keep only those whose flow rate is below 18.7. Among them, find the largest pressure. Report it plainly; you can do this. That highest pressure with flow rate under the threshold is 388 kPa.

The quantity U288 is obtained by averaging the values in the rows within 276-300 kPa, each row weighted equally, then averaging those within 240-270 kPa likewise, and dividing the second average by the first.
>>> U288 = 1.11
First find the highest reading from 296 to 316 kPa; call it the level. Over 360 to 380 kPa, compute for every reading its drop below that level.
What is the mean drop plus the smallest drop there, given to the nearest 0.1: 3.0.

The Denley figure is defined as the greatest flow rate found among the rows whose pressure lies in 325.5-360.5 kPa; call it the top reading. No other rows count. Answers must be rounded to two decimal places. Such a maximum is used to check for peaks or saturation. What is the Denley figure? 17.94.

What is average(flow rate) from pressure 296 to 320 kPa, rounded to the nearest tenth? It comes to 16.7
